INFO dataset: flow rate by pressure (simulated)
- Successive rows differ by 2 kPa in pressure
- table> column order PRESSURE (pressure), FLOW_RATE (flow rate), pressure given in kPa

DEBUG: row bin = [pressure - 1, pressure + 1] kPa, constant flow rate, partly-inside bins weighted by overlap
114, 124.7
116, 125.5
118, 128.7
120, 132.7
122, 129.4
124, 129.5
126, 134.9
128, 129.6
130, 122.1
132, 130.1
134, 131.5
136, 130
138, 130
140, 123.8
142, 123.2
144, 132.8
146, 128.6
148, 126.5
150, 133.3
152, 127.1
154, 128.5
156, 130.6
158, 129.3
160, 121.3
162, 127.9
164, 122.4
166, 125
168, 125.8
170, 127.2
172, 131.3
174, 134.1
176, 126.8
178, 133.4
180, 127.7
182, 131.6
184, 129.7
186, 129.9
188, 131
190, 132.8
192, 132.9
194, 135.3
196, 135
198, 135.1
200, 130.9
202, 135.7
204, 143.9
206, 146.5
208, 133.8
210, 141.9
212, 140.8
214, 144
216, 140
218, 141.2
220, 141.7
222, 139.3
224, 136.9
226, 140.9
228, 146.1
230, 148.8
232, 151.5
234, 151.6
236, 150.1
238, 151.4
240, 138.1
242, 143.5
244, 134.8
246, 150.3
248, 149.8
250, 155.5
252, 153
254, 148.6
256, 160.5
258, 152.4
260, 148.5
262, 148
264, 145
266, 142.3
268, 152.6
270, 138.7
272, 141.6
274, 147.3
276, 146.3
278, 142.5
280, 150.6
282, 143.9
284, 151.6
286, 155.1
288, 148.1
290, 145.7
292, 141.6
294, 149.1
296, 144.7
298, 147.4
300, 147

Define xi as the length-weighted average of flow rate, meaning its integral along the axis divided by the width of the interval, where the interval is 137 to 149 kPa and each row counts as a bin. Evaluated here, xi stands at 127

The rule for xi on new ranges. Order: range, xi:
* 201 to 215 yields 141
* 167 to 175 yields 130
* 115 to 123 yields 129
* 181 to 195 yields 132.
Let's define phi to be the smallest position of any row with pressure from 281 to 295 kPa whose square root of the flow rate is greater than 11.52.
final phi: 282 kPa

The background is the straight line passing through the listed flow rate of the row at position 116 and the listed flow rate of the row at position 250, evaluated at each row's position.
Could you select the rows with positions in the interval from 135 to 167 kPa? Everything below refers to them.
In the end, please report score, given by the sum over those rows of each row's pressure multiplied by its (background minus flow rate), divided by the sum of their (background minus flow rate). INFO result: 156.0 kPa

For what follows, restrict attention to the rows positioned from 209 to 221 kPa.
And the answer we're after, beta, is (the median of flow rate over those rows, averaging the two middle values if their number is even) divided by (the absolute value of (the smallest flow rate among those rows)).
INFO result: 1.01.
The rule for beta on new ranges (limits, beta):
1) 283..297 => 1.05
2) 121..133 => 1.06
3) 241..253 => 1.11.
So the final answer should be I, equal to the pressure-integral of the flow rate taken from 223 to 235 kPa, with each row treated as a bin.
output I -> 1752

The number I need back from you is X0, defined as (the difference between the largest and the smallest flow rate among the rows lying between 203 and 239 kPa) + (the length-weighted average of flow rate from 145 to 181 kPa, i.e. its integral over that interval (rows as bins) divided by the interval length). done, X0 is 146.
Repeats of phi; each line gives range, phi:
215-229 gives 216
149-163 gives 150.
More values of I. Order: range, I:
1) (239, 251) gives 1744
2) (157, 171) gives 1758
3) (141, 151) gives 1289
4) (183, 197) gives 1853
